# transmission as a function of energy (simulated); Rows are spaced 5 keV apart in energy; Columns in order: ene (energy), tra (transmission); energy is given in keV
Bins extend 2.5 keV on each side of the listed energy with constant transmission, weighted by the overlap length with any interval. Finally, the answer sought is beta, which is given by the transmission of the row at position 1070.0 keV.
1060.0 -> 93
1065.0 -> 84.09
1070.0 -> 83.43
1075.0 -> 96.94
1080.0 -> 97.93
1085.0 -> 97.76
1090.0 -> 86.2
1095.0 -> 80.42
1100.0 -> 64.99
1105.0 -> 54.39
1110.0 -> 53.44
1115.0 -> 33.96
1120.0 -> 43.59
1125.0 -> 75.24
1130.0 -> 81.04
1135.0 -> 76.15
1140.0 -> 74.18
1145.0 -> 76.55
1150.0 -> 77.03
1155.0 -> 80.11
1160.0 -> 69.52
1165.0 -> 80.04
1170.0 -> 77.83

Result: 83.43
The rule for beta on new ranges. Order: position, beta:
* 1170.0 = 77.83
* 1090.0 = 86.2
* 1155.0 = 80.11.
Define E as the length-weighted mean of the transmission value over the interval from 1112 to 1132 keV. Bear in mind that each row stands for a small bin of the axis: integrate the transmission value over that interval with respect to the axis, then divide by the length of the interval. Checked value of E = 58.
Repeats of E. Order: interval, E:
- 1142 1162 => 76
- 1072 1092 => 95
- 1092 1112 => 64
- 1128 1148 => 77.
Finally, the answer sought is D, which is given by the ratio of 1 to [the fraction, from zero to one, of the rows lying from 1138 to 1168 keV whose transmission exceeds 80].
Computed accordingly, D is 3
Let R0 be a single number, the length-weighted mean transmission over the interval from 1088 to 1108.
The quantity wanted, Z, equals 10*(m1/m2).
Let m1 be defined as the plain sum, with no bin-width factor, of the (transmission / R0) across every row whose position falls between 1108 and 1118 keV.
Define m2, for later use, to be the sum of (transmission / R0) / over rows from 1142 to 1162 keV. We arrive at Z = 3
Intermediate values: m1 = 1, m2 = 4.3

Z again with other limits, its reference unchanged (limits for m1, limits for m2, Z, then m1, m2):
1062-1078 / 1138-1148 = 18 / 4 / 2.1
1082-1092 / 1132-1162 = 4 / 3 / 6.4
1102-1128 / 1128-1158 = 6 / 4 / 6.6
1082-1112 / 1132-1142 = 29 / 6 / 2.1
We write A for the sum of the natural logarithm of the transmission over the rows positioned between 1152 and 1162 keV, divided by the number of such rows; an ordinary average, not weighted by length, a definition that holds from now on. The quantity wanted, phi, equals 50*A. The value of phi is 216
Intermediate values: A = 4.31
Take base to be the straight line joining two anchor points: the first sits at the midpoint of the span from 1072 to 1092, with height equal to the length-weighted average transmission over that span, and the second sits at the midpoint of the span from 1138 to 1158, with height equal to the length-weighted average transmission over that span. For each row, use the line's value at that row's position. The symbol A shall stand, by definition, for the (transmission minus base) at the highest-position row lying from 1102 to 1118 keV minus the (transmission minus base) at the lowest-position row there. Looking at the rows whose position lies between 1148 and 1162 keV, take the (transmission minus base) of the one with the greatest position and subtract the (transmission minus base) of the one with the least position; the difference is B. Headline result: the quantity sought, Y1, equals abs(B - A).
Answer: 13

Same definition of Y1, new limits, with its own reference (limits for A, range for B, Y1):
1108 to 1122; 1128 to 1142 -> 3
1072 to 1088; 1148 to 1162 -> 8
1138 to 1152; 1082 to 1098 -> 20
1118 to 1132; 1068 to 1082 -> 23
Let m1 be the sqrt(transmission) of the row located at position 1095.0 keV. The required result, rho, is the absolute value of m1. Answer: 9.0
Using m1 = 9.0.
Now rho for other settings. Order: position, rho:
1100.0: 8.1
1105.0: 7.4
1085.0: 9.9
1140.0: 8.6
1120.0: 6.6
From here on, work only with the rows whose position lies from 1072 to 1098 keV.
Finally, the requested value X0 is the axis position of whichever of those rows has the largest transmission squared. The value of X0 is 1080.0 keV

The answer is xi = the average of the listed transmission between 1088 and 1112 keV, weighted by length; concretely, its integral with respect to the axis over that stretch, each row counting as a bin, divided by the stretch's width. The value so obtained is 67.8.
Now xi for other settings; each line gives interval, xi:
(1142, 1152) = 76.6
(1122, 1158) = 76.6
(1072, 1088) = 96.7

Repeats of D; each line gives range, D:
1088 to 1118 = 3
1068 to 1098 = 1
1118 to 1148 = 6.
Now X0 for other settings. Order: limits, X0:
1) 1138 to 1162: 1155.0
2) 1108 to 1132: 1130.0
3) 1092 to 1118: 1095.0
